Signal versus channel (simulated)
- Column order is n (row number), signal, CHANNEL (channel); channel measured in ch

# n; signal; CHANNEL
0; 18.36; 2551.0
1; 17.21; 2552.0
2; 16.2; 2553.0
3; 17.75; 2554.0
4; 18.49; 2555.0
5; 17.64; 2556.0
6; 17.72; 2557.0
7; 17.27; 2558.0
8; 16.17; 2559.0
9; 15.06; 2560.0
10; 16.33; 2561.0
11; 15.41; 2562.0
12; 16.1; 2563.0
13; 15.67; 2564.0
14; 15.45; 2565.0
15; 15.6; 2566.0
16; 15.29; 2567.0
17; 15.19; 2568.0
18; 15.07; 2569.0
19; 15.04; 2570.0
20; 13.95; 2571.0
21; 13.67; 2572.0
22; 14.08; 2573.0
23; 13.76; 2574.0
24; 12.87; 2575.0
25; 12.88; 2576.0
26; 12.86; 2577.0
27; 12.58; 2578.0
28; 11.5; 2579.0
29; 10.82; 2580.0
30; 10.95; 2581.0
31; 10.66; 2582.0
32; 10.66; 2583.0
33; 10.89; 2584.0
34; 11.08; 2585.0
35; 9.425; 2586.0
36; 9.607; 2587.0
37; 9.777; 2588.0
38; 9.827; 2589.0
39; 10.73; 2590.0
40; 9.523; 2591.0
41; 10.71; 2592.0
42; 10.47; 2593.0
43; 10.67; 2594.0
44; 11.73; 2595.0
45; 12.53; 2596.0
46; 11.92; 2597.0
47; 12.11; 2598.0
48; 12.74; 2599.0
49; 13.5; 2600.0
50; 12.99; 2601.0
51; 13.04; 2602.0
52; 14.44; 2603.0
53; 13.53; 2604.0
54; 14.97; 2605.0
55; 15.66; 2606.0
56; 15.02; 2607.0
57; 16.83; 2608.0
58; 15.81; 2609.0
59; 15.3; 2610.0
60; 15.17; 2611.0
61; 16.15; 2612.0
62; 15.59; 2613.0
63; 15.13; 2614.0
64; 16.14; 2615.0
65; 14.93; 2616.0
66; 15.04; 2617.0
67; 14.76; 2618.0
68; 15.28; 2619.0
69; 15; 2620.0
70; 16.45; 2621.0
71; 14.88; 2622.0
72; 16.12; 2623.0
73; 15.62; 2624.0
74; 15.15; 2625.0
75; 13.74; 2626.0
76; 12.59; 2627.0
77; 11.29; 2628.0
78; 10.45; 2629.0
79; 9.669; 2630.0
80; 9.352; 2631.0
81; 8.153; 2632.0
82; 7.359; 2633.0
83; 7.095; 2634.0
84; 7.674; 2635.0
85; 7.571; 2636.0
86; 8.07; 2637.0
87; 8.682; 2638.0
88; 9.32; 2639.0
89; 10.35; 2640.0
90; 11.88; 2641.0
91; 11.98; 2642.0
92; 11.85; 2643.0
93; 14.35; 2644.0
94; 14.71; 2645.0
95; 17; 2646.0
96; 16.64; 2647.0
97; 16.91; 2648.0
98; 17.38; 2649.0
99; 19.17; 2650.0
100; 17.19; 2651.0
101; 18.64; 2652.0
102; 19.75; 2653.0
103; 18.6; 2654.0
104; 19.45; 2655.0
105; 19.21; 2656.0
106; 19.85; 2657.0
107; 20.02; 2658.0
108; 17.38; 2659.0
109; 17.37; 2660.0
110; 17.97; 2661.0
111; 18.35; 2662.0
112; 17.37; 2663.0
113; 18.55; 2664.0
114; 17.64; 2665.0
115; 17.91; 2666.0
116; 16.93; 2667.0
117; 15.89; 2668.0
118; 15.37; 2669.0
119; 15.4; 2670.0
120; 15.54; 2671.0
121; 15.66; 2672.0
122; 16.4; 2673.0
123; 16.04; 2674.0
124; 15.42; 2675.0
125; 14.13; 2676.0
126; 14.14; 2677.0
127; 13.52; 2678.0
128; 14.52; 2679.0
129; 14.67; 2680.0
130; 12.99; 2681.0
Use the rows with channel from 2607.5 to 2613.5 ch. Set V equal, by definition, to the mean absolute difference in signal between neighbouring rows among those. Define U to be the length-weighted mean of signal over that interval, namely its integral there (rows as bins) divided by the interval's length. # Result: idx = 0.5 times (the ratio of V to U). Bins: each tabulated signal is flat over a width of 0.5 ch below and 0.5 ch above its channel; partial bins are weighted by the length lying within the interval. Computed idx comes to 0.020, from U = 15.8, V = 0.6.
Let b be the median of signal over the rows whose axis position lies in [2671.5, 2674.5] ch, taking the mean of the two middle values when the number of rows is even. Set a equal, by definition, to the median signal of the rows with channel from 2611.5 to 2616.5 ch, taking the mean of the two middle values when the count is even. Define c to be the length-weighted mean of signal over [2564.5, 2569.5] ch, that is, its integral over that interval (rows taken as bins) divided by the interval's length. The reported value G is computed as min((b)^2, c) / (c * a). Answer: 0.064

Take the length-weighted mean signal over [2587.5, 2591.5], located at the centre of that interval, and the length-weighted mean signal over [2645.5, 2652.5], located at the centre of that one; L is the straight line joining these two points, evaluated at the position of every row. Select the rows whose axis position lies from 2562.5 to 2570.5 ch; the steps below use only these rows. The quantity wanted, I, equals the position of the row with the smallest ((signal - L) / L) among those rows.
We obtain 2570.0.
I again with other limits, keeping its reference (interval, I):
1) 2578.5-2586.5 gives 2586.0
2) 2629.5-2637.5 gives 2634.0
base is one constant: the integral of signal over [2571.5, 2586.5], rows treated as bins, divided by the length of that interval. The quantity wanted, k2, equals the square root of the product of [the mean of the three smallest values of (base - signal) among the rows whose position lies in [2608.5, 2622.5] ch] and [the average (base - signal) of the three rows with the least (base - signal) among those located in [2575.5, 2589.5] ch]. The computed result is 1.9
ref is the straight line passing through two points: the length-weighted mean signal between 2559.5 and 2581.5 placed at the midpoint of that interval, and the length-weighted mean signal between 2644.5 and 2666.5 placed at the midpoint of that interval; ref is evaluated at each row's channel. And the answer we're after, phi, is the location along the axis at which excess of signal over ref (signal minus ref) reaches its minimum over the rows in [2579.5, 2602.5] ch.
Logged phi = 2591.0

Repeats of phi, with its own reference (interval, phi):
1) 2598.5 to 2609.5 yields 2599.0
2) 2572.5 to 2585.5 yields 2583.0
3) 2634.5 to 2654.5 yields 2636.0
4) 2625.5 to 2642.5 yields 2634.0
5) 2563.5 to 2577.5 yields 2577.0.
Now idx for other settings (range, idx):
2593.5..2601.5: 0.027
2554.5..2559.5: 0.018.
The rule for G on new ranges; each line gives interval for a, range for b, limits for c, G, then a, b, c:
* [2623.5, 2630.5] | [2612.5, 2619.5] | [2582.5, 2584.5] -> 0.079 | 13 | 15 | 11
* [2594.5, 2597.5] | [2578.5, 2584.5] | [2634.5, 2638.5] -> 0.084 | 12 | 11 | 8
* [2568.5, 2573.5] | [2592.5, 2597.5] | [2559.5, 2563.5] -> 0.071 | 14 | 12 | 16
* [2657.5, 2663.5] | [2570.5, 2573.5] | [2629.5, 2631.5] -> 0.057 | 18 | 14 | 10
